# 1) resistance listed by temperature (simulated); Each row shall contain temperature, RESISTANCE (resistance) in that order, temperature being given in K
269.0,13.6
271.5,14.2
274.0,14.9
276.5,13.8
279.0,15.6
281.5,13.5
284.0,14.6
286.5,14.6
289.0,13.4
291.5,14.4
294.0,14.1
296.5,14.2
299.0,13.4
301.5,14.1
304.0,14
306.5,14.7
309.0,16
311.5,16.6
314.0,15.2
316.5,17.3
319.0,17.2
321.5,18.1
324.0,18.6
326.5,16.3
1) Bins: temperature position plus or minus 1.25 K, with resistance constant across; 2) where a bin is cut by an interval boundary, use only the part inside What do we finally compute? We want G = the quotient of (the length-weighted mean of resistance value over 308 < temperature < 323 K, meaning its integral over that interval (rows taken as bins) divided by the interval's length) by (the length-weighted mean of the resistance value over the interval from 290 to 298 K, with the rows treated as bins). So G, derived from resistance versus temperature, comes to 1.18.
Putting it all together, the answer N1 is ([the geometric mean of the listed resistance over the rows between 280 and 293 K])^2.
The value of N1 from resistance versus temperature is 199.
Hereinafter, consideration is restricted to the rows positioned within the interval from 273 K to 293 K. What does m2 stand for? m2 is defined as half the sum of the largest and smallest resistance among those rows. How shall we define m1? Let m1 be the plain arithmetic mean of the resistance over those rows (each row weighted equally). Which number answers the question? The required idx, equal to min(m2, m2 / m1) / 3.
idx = 0.337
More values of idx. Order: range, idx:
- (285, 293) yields 0.330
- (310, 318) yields 0.331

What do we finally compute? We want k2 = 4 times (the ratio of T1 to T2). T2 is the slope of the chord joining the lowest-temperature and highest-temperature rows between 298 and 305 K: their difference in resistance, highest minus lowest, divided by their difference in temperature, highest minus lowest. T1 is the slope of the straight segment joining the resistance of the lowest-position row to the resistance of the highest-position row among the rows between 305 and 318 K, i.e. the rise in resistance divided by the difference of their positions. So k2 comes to 9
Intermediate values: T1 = 0.26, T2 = 0.12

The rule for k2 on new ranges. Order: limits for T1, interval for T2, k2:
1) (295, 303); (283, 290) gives 0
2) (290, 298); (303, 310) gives 0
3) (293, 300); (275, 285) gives -5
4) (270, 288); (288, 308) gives 1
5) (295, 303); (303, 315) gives -1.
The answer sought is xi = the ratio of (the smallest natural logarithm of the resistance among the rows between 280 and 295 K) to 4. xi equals 0.649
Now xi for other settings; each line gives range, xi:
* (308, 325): 0.680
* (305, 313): 0.672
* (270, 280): 0.656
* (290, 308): 0.649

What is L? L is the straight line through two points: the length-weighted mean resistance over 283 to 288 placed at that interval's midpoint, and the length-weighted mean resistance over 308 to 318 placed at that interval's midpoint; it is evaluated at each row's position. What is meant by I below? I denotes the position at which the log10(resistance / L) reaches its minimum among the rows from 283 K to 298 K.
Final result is 289.0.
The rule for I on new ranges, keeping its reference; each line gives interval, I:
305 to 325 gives 306.5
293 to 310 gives 299.0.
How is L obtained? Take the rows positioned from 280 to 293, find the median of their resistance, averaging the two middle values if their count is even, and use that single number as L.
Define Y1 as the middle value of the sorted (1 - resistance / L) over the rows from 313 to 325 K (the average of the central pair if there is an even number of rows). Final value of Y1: -0.20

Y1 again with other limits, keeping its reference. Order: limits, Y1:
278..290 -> -0.01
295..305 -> 0.02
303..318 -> -0.08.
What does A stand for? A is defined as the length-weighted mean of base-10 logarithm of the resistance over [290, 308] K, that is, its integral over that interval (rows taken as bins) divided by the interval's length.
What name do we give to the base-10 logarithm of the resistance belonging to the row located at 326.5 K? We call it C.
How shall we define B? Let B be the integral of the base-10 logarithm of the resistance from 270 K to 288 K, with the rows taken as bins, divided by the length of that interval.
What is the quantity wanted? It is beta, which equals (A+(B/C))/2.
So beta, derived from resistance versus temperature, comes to 1.05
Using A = 1.15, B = 1.16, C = 1.21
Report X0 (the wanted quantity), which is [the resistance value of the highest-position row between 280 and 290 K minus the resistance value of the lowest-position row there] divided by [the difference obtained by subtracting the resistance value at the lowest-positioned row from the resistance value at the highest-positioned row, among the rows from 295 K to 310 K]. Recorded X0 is -0.1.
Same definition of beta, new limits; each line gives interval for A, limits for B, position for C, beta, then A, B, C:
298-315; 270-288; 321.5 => 1.05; 1.17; 1.16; 1.26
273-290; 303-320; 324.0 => 1.05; 1.16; 1.20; 1.27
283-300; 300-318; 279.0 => 1.07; 1.15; 1.19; 1.19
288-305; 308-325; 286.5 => 1.10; 1.14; 1.23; 1.16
